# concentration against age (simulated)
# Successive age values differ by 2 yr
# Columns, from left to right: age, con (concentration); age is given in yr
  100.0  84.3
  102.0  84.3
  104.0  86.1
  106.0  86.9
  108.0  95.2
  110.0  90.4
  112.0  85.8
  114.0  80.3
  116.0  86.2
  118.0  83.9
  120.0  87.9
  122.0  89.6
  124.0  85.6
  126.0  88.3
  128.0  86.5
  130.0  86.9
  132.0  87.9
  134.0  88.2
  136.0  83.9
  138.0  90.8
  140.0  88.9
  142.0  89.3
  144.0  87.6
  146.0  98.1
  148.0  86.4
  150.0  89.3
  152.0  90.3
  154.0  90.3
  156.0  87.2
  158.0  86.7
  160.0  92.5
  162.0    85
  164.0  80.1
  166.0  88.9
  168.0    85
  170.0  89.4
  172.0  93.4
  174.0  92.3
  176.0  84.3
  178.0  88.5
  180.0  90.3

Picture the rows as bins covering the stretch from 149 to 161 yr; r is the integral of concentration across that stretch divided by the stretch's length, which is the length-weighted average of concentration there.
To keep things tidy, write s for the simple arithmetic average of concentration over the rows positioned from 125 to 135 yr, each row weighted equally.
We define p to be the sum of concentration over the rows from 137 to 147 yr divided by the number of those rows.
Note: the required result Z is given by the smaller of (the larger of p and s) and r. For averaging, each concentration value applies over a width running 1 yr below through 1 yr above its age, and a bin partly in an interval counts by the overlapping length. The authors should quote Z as 89.4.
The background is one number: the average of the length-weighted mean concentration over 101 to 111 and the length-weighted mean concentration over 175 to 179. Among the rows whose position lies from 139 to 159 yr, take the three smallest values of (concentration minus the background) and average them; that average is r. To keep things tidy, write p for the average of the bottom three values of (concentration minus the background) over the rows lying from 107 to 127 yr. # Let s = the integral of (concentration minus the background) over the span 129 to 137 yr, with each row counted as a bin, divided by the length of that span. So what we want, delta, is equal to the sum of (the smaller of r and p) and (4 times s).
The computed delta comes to -7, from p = -4.22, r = -0.7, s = -0.8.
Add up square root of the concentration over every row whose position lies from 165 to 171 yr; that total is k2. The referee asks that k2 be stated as 28.1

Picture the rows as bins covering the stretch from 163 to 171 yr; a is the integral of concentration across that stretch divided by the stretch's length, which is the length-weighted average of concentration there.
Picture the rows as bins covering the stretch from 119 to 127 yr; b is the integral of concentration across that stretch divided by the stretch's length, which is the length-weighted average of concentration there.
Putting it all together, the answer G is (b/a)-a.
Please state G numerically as -84.8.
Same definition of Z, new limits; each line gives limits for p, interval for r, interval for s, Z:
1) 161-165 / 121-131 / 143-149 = 87.4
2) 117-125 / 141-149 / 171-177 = 90.0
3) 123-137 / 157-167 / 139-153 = 86.6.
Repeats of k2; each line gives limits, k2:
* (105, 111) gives 28.6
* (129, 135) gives 28.1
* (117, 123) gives 28.0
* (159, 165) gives 27.8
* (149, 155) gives 28.5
